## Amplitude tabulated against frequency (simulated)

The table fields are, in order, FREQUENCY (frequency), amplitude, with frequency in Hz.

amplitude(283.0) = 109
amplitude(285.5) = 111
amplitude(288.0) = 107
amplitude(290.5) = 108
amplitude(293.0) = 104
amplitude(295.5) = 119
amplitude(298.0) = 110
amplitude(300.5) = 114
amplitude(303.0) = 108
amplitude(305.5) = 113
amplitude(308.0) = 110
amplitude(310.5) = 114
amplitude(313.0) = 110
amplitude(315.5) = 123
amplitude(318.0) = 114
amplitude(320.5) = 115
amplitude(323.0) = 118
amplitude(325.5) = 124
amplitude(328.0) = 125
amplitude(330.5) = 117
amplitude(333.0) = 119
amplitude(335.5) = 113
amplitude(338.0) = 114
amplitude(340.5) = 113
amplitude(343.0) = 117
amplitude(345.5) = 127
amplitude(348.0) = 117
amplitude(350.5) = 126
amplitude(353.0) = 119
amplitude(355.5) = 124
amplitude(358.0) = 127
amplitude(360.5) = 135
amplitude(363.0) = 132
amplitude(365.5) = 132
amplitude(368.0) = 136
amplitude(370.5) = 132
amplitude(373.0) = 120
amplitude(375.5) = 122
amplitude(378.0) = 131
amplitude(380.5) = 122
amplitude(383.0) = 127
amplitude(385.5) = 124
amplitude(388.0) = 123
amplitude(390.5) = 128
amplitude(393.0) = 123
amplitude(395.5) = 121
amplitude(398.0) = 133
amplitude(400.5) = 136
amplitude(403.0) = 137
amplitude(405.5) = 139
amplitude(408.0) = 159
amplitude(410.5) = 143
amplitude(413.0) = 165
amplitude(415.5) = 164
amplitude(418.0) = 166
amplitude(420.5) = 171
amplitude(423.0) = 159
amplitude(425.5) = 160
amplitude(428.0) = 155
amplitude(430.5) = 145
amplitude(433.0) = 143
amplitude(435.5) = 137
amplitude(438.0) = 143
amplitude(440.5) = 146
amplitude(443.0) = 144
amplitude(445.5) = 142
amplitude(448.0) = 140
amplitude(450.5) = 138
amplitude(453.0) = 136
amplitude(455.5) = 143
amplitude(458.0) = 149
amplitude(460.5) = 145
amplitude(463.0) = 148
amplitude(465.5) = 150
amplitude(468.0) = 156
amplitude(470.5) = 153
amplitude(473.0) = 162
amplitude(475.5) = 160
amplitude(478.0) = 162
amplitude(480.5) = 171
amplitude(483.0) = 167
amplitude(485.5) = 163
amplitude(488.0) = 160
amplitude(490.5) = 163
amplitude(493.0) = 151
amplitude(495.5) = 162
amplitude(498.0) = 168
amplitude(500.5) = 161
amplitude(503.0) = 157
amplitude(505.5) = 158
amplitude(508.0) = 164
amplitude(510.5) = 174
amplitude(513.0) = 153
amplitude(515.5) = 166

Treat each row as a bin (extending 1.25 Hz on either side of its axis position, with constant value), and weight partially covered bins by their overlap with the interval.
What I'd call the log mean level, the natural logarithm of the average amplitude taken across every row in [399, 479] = 5.01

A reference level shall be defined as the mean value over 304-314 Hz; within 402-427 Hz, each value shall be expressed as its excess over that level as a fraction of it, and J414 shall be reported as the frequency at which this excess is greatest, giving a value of 420.5 Hz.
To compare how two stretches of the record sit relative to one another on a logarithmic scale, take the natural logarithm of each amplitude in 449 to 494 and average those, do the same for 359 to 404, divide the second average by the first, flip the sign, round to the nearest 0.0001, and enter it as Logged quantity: -0.9640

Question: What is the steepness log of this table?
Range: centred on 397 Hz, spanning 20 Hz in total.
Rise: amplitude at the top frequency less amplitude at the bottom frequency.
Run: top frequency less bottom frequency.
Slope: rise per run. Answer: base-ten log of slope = 0.0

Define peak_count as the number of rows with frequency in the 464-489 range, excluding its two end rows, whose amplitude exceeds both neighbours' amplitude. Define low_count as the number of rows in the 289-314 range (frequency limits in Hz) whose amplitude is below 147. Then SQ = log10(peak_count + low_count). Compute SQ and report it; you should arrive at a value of 1.11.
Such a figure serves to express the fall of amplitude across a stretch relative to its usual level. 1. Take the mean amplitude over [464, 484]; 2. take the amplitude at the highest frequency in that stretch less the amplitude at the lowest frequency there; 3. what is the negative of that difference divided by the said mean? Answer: -0.11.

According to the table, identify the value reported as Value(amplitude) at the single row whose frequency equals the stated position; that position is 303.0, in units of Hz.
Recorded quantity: 108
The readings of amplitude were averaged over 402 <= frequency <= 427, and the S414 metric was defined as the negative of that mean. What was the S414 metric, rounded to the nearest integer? -156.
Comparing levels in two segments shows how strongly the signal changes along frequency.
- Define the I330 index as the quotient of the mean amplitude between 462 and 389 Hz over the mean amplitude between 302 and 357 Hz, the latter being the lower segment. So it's 1.24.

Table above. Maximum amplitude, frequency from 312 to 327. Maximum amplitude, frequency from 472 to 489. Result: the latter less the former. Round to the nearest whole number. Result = 47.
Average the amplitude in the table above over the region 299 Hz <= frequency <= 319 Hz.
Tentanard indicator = 113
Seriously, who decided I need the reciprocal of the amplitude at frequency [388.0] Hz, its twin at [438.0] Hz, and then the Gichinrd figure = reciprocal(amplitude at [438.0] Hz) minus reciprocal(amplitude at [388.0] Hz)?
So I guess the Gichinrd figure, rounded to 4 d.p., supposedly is -0.0011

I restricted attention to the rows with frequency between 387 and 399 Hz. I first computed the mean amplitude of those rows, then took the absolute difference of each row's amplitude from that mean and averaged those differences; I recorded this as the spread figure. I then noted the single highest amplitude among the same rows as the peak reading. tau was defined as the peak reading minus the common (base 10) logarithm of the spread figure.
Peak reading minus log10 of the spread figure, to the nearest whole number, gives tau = 132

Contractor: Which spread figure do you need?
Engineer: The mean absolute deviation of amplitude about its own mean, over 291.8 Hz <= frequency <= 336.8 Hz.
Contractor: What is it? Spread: 4.4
